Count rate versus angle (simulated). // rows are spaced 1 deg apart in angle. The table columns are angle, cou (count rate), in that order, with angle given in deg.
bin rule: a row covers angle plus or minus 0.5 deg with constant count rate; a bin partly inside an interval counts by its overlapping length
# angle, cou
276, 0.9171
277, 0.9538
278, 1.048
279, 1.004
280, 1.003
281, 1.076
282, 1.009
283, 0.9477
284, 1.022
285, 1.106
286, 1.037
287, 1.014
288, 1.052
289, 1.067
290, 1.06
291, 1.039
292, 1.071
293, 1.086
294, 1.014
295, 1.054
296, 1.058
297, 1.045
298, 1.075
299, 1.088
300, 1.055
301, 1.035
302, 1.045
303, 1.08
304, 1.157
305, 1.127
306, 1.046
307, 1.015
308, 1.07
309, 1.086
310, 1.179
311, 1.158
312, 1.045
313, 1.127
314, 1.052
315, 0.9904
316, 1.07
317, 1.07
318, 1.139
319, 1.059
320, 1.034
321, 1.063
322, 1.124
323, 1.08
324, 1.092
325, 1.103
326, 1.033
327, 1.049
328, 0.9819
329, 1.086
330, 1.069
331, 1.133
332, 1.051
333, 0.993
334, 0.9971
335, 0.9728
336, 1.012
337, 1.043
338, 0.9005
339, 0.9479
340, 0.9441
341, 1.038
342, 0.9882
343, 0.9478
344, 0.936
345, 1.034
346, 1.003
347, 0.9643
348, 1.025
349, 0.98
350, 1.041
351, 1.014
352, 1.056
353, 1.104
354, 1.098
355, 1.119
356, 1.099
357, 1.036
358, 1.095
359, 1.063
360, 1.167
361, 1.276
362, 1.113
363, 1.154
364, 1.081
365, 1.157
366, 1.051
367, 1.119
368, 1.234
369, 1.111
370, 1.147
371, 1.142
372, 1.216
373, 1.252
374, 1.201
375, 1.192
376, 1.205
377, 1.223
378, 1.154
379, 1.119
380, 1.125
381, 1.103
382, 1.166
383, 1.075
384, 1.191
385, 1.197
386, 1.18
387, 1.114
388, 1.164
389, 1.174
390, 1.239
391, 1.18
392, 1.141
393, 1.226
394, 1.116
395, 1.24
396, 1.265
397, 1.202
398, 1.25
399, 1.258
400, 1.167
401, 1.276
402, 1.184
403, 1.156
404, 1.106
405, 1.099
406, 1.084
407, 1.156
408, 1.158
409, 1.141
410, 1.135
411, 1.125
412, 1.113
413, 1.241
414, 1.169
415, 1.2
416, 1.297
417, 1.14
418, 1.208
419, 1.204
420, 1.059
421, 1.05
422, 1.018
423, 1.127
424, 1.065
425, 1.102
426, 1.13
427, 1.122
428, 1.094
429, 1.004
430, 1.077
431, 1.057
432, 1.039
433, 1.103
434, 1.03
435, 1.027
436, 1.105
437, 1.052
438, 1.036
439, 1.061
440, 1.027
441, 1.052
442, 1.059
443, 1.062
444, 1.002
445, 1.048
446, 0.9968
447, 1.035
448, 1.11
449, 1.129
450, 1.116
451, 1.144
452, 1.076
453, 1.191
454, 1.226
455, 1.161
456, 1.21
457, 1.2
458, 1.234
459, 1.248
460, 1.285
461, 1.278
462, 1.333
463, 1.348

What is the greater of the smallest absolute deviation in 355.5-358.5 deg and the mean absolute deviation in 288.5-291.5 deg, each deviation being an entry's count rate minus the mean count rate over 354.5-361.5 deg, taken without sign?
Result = 0.07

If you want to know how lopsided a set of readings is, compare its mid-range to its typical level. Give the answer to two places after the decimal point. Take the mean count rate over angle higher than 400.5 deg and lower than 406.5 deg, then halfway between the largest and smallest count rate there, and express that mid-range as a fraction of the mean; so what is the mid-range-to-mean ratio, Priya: 1.03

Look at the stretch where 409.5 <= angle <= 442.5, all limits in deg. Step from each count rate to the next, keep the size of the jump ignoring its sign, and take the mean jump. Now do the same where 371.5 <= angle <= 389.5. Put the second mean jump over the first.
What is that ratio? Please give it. 0.79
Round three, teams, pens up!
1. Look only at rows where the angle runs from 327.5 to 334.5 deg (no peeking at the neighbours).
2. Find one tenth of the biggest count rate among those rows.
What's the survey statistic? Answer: 0.113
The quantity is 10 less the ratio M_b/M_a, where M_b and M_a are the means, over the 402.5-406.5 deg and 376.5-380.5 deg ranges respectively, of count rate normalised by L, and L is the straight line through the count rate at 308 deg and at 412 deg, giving 9.047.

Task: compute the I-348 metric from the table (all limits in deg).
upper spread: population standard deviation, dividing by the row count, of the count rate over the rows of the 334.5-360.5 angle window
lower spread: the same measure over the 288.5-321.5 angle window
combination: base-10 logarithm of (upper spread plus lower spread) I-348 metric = -0.97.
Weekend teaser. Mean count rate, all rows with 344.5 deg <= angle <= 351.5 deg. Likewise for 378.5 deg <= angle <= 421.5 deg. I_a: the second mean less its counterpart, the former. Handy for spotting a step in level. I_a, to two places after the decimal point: 0.16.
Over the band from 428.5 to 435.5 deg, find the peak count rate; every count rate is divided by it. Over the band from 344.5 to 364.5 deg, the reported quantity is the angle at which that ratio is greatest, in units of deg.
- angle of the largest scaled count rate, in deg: 361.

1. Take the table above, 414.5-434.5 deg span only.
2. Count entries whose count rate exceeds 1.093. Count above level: 11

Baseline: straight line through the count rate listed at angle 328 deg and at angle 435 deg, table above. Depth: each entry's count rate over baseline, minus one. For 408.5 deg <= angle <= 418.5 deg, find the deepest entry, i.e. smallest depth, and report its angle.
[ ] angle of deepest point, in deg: 412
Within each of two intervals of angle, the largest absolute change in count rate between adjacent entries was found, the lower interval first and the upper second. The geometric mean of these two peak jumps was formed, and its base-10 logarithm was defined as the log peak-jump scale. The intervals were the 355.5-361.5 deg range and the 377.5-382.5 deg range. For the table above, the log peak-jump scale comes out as -1.08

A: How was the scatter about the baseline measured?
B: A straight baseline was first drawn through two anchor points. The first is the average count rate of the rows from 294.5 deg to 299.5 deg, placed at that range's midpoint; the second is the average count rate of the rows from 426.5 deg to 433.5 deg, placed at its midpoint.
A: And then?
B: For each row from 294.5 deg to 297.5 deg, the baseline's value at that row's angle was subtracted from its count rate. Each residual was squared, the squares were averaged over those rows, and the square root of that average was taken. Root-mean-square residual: 0.013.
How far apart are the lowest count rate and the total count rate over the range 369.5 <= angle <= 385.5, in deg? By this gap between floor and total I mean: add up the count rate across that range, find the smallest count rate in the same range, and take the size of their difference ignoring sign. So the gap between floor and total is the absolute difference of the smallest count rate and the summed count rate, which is 18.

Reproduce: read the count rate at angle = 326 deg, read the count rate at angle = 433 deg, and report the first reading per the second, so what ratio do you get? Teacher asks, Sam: 0.94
